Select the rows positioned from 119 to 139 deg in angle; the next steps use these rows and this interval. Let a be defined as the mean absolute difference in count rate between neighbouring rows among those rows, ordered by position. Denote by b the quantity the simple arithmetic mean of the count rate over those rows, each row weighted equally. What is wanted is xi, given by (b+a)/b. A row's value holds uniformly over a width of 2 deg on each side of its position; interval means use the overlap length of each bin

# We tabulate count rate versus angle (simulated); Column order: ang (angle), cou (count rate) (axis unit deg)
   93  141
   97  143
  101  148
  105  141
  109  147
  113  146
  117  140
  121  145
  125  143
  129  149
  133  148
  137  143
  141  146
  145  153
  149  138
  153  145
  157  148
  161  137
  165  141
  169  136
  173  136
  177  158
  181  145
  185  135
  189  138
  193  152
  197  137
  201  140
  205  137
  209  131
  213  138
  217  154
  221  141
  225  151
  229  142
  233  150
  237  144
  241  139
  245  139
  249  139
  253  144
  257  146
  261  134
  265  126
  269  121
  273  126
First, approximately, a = 3.5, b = 146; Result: 1.02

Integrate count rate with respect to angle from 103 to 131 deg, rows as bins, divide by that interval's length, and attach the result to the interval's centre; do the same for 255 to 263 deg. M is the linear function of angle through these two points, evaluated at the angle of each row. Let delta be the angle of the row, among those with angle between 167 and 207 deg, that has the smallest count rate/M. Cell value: 185 deg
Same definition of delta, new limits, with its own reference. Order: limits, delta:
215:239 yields 221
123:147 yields 125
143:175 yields 169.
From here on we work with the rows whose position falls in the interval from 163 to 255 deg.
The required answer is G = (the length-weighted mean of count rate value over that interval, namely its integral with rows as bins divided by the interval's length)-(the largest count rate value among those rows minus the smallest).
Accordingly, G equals 115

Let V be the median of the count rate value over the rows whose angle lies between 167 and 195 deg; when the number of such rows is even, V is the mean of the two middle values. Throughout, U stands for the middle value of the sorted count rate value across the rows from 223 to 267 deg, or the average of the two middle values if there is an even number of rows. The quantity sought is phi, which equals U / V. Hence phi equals 1.03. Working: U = 142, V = 138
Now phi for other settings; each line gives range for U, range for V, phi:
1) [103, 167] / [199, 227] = 1.04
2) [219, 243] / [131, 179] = 0.99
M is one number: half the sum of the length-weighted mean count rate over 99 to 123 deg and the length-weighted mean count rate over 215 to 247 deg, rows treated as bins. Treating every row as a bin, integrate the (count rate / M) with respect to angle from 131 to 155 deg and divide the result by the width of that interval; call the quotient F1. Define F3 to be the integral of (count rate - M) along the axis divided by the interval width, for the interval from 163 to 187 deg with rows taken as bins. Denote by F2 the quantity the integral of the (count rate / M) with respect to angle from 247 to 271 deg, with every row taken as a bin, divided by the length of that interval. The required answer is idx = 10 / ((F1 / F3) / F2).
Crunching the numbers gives -27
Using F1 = 1.01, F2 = 0.93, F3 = -3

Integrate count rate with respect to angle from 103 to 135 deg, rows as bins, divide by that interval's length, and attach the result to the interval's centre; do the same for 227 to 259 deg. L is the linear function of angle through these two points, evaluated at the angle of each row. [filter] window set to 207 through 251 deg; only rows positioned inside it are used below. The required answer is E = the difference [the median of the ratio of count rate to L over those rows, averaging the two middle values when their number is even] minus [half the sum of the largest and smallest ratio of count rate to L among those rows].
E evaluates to -0.010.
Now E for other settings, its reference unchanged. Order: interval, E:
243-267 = 0.020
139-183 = -0.016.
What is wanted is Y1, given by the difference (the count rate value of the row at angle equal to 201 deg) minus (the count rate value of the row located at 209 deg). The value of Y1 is 9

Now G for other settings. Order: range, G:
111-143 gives 136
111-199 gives 121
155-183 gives 121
